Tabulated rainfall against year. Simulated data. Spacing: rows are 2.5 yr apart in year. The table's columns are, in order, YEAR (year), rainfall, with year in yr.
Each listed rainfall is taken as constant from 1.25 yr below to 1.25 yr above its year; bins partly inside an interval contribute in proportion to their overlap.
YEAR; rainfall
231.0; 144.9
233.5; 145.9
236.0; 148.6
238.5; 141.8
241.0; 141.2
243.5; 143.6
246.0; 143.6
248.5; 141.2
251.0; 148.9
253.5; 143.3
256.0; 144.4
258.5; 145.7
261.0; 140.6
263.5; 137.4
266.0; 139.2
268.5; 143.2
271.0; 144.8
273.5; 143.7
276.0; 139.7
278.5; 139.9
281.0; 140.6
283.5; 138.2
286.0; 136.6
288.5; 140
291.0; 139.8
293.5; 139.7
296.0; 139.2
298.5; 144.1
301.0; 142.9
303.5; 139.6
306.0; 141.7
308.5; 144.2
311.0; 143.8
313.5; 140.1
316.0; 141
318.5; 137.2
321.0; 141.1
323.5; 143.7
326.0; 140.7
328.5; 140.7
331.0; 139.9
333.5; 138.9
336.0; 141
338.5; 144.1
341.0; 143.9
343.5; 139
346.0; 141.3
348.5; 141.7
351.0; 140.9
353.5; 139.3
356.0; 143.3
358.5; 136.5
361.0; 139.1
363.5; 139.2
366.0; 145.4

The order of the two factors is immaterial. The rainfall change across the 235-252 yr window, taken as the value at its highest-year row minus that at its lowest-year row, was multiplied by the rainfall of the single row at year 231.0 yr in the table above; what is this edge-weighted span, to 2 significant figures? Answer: 43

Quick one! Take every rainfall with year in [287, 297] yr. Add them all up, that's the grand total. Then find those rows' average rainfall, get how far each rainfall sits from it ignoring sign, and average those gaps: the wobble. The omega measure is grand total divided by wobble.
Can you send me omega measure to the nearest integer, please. 2352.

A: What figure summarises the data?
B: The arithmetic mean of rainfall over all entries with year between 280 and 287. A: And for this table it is 138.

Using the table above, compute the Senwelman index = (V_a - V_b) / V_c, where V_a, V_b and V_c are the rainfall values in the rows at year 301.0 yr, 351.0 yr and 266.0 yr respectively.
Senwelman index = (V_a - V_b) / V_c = 0.014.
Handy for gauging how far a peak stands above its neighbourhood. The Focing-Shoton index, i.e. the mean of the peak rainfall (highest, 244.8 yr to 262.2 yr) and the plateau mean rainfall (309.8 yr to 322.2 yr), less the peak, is -4.1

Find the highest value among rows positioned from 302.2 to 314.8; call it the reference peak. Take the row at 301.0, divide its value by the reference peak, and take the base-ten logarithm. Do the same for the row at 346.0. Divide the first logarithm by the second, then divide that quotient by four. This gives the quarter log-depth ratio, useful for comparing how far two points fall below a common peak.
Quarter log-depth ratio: 0.11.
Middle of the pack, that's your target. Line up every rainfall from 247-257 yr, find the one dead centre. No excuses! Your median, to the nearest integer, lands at 144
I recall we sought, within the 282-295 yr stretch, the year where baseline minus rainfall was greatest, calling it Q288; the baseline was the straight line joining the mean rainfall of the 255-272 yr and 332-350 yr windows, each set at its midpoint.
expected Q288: 286.0 yr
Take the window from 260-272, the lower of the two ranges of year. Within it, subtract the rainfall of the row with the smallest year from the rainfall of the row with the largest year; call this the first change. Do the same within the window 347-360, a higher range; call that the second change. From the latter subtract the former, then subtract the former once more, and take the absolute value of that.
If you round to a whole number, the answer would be 14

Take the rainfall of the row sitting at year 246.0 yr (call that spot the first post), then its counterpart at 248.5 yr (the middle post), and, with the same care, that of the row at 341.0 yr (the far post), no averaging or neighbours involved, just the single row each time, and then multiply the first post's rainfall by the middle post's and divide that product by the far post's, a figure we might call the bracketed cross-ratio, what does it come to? 141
